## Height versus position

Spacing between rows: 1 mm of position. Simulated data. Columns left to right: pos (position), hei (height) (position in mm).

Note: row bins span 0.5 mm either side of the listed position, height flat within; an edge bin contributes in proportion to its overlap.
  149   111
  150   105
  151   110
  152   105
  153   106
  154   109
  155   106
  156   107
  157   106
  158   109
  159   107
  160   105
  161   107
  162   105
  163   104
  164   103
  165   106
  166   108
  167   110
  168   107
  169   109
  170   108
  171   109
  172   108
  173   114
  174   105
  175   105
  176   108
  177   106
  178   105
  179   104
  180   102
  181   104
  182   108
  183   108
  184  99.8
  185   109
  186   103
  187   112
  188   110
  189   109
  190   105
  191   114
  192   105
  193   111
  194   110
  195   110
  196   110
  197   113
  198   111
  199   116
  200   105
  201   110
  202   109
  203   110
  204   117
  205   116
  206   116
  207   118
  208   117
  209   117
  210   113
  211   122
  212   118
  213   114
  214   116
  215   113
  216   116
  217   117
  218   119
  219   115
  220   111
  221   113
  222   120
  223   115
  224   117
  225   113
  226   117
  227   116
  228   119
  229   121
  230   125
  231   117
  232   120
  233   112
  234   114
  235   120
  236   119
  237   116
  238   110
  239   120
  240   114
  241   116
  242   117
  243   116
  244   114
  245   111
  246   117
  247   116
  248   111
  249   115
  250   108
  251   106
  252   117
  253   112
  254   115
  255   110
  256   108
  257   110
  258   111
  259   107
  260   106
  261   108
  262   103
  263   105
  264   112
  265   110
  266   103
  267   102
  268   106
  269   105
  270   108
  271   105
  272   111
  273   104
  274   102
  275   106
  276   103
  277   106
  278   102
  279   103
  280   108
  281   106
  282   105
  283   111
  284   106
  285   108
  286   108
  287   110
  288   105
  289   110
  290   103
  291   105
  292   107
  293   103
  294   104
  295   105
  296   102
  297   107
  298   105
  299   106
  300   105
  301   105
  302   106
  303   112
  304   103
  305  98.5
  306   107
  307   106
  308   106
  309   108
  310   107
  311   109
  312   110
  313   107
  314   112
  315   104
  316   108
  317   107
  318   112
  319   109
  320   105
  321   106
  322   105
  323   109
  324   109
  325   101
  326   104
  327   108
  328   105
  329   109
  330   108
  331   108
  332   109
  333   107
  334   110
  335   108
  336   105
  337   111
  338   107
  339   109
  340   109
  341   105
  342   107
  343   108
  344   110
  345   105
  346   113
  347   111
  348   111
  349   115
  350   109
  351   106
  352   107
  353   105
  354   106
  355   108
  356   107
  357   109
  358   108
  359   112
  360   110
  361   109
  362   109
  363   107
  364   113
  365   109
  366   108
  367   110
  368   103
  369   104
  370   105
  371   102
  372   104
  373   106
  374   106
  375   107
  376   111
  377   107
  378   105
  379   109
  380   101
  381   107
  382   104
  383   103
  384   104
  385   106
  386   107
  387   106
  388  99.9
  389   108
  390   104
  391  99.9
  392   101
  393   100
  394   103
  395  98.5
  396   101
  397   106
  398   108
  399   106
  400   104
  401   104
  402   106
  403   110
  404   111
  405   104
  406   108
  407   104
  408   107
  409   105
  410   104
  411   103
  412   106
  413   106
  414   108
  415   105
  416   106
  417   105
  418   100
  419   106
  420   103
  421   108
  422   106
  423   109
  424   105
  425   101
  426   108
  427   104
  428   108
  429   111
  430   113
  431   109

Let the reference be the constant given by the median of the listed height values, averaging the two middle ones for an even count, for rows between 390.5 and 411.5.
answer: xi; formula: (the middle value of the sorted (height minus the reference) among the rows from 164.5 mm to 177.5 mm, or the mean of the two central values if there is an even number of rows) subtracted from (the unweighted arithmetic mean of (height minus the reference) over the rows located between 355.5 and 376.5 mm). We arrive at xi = -0.4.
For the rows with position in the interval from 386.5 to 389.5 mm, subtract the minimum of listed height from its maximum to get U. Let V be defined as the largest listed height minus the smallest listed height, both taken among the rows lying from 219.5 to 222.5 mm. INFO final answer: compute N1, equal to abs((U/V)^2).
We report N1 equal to 0.8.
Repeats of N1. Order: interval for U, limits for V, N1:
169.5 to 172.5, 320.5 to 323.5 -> 0.1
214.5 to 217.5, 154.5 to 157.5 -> 16.0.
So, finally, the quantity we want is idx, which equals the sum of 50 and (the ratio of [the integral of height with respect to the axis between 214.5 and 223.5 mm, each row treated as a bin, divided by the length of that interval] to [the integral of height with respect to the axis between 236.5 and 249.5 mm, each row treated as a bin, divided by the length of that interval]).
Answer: 51.0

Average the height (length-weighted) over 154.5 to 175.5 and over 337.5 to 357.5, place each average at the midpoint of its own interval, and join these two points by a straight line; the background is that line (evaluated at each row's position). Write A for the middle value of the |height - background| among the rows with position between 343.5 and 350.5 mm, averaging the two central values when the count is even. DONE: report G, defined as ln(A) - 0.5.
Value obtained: 0.5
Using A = 2.7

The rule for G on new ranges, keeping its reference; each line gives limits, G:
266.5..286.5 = 0.5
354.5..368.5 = -0.5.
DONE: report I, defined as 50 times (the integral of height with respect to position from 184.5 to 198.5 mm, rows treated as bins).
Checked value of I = 76600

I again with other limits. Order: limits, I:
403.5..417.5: 74100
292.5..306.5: 73425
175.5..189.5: 74390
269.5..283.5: 74000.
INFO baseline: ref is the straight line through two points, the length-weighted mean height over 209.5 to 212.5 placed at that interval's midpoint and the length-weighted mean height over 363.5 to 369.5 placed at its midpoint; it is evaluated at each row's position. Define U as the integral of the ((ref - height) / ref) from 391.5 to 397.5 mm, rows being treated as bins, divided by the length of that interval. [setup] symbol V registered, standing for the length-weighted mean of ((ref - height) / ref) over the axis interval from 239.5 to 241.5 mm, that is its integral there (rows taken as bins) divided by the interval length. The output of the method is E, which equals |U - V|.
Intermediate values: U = 0.042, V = 0.007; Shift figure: 0.035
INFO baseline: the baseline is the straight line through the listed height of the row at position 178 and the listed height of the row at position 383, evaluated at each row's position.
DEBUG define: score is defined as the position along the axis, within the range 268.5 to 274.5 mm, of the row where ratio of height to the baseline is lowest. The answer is 274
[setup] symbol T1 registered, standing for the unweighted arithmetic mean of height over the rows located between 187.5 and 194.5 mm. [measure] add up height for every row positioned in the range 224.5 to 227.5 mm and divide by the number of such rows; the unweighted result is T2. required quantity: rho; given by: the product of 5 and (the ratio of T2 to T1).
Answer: 5.28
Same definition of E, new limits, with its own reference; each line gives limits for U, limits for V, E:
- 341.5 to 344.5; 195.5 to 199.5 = 0.042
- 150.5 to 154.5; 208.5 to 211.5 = 0.111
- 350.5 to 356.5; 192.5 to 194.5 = 0.050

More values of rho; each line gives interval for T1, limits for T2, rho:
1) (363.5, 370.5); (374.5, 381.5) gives 4.97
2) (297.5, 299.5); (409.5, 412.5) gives 4.94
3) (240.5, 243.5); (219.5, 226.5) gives 4.95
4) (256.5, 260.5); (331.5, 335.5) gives 5.00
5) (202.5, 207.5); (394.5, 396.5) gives 4.32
